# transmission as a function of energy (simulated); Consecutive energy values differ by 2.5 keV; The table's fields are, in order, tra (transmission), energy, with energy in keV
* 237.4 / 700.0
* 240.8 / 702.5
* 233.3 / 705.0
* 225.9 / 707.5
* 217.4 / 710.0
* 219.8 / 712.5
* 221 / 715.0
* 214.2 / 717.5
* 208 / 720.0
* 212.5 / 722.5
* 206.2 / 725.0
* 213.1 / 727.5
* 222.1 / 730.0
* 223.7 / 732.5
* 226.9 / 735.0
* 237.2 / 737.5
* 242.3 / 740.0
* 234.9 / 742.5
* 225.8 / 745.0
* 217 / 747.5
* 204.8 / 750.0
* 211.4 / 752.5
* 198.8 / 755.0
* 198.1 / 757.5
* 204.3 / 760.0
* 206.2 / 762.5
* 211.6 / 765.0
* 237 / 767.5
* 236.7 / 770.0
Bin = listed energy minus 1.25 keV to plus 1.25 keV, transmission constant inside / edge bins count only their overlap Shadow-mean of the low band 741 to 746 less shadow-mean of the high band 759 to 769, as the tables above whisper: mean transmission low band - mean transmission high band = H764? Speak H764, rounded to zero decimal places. 16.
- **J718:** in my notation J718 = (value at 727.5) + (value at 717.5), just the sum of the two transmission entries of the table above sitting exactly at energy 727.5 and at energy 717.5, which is 427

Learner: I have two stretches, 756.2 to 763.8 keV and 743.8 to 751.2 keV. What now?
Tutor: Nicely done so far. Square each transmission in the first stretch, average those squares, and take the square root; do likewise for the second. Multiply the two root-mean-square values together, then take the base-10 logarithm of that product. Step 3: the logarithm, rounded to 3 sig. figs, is 4.64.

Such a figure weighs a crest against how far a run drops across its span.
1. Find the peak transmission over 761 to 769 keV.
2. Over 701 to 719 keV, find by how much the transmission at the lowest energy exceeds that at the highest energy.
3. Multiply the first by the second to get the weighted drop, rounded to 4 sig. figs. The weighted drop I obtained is 6304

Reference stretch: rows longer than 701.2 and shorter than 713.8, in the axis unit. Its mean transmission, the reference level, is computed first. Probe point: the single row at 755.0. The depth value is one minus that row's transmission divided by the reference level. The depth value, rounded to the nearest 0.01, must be 0.13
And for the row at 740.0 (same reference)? -0.07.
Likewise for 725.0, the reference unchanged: 0.09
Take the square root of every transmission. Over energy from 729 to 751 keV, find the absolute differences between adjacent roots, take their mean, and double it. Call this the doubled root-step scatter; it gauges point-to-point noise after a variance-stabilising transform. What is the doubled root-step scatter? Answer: 0.48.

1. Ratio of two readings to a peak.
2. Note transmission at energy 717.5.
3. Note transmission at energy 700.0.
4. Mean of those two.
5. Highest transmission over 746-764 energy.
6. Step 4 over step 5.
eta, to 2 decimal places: 1.04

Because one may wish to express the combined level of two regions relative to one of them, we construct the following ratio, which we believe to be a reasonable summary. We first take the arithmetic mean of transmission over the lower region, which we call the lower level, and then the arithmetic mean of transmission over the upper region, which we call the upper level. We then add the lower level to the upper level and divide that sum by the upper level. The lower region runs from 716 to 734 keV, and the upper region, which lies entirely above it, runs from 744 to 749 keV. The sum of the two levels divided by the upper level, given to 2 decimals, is 1.97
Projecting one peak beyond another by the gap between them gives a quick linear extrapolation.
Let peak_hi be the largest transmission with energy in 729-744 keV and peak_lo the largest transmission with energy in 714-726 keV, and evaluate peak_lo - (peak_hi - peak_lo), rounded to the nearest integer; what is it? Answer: 200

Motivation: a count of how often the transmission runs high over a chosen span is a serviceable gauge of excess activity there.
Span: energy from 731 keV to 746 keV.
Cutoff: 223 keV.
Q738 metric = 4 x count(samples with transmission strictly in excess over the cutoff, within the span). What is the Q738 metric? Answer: 24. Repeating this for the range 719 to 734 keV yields 4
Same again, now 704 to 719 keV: 8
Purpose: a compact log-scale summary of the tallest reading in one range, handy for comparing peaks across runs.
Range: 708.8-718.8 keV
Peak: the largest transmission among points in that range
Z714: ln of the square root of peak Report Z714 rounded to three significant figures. 2.70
